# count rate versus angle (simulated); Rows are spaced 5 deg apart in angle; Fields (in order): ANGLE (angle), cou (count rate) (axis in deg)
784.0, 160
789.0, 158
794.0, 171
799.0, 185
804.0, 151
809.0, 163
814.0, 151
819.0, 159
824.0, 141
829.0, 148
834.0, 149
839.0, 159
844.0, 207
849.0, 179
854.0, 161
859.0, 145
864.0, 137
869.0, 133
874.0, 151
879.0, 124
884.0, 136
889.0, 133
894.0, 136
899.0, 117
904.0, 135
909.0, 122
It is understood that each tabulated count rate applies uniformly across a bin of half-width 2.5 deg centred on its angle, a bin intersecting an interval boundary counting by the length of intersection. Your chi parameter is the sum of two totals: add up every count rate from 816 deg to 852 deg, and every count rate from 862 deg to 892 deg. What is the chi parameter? 1956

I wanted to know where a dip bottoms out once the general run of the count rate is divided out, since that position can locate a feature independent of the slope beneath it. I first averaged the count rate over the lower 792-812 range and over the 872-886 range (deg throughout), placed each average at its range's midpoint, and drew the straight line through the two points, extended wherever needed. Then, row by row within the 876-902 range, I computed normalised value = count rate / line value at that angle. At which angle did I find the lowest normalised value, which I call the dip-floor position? 879.0 deg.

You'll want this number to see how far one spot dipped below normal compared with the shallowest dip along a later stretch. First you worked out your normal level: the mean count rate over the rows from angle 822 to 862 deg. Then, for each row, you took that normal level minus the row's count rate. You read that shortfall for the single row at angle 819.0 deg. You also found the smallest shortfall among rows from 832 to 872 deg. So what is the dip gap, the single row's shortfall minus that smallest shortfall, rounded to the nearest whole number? 48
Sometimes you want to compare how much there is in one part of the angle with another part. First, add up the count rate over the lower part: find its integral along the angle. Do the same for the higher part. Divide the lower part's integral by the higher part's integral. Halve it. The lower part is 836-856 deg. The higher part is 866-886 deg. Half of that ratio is 0.65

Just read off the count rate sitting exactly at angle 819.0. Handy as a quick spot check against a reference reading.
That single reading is 159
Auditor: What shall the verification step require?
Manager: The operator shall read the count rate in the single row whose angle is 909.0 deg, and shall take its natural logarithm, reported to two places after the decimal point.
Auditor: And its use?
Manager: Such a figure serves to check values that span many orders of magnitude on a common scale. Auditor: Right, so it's 4.80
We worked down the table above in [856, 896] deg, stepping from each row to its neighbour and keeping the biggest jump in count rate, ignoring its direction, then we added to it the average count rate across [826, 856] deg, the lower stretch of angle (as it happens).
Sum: 194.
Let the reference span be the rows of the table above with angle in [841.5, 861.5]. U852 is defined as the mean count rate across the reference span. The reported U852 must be 173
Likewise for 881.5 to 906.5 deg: 131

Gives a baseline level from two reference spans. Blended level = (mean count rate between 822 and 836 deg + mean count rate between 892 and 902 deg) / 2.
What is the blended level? 136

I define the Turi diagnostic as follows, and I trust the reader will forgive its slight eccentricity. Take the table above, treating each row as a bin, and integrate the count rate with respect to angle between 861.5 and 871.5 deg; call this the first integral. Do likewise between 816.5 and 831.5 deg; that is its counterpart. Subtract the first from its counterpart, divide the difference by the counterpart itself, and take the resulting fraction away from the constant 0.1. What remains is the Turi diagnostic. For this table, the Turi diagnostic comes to -0.3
